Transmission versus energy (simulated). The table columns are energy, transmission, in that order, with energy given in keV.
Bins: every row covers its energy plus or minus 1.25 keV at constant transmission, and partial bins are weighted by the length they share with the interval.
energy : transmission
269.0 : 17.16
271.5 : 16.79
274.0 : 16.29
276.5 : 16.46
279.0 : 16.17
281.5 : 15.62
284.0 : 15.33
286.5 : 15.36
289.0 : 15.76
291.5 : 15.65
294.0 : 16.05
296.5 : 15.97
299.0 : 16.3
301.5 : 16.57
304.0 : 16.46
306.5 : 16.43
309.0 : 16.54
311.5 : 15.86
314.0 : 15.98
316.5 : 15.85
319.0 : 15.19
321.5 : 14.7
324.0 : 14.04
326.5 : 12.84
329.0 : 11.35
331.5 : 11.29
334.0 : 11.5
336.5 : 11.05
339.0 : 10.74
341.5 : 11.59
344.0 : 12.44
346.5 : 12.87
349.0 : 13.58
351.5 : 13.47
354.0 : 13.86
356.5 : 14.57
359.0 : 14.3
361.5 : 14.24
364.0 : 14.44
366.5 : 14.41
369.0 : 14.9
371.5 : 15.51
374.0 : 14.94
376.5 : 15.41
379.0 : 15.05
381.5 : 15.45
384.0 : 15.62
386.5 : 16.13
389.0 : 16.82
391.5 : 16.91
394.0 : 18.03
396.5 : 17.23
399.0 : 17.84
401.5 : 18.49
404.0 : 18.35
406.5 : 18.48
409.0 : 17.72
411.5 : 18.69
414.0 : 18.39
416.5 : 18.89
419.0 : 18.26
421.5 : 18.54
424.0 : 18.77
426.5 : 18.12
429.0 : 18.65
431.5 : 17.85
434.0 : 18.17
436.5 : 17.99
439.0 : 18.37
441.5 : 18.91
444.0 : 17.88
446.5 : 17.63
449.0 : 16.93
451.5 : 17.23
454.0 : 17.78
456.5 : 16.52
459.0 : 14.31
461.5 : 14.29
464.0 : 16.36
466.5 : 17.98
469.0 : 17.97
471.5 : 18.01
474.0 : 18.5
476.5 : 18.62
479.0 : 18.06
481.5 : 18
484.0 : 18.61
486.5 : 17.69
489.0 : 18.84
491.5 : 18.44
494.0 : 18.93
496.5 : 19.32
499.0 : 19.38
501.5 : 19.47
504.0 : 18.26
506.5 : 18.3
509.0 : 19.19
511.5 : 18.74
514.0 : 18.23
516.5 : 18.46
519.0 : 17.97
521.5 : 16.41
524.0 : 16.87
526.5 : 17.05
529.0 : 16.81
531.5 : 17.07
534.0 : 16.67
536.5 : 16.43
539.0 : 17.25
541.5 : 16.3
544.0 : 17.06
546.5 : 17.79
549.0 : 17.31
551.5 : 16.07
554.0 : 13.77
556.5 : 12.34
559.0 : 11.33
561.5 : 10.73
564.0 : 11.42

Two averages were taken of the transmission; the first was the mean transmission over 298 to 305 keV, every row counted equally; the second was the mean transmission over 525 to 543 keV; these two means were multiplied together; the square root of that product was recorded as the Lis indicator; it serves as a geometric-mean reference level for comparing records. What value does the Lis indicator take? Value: 16.6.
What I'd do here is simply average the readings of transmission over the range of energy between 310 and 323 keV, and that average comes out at 16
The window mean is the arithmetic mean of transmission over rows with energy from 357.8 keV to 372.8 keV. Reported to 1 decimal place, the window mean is 14.6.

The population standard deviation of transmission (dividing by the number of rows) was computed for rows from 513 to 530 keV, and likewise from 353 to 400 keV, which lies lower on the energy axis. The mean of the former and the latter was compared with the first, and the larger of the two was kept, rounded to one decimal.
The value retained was 1.0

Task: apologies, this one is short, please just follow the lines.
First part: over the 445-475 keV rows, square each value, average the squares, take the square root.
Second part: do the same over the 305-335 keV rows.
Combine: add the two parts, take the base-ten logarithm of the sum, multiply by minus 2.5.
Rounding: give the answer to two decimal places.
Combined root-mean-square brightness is -3.74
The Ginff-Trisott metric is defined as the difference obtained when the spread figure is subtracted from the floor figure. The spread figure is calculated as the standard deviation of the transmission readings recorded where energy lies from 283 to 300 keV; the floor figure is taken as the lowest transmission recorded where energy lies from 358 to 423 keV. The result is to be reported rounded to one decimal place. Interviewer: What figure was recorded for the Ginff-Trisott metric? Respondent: 13.9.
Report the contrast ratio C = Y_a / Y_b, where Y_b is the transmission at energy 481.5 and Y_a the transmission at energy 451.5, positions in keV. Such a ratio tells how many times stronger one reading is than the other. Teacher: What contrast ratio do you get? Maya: 1.0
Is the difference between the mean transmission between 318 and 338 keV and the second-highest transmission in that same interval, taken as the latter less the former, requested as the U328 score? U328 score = 2.0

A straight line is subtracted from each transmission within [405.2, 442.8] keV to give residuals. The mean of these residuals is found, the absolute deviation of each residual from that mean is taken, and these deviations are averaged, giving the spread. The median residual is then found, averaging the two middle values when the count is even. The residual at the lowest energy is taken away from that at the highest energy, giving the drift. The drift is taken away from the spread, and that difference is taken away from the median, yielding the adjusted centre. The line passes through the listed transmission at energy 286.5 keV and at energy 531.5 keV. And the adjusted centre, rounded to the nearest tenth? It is 2.0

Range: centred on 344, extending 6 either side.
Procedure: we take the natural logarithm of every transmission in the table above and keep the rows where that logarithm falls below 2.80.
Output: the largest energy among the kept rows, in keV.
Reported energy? 349.0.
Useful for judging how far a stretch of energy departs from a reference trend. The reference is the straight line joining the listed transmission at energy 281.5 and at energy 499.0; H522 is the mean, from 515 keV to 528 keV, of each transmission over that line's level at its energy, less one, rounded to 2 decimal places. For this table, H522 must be -0.12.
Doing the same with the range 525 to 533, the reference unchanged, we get -0.15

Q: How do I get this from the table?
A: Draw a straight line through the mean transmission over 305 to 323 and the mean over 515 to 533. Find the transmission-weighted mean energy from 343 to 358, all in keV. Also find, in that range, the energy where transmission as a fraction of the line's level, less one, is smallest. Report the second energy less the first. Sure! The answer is -6.5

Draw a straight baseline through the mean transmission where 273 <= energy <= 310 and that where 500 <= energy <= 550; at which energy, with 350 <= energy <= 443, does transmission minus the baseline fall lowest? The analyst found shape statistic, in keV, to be 351.5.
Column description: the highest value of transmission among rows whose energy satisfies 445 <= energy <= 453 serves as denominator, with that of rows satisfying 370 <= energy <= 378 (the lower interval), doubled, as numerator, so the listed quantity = 1.76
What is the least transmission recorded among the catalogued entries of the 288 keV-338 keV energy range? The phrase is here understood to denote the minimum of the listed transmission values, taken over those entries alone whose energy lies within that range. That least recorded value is 11.05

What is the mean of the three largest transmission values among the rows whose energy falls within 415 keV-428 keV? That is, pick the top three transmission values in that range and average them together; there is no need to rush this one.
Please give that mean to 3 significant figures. 18.7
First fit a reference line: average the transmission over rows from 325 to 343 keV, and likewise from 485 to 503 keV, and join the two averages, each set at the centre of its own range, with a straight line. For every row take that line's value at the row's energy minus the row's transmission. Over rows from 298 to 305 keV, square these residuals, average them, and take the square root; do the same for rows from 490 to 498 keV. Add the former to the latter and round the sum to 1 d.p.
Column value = 6.7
